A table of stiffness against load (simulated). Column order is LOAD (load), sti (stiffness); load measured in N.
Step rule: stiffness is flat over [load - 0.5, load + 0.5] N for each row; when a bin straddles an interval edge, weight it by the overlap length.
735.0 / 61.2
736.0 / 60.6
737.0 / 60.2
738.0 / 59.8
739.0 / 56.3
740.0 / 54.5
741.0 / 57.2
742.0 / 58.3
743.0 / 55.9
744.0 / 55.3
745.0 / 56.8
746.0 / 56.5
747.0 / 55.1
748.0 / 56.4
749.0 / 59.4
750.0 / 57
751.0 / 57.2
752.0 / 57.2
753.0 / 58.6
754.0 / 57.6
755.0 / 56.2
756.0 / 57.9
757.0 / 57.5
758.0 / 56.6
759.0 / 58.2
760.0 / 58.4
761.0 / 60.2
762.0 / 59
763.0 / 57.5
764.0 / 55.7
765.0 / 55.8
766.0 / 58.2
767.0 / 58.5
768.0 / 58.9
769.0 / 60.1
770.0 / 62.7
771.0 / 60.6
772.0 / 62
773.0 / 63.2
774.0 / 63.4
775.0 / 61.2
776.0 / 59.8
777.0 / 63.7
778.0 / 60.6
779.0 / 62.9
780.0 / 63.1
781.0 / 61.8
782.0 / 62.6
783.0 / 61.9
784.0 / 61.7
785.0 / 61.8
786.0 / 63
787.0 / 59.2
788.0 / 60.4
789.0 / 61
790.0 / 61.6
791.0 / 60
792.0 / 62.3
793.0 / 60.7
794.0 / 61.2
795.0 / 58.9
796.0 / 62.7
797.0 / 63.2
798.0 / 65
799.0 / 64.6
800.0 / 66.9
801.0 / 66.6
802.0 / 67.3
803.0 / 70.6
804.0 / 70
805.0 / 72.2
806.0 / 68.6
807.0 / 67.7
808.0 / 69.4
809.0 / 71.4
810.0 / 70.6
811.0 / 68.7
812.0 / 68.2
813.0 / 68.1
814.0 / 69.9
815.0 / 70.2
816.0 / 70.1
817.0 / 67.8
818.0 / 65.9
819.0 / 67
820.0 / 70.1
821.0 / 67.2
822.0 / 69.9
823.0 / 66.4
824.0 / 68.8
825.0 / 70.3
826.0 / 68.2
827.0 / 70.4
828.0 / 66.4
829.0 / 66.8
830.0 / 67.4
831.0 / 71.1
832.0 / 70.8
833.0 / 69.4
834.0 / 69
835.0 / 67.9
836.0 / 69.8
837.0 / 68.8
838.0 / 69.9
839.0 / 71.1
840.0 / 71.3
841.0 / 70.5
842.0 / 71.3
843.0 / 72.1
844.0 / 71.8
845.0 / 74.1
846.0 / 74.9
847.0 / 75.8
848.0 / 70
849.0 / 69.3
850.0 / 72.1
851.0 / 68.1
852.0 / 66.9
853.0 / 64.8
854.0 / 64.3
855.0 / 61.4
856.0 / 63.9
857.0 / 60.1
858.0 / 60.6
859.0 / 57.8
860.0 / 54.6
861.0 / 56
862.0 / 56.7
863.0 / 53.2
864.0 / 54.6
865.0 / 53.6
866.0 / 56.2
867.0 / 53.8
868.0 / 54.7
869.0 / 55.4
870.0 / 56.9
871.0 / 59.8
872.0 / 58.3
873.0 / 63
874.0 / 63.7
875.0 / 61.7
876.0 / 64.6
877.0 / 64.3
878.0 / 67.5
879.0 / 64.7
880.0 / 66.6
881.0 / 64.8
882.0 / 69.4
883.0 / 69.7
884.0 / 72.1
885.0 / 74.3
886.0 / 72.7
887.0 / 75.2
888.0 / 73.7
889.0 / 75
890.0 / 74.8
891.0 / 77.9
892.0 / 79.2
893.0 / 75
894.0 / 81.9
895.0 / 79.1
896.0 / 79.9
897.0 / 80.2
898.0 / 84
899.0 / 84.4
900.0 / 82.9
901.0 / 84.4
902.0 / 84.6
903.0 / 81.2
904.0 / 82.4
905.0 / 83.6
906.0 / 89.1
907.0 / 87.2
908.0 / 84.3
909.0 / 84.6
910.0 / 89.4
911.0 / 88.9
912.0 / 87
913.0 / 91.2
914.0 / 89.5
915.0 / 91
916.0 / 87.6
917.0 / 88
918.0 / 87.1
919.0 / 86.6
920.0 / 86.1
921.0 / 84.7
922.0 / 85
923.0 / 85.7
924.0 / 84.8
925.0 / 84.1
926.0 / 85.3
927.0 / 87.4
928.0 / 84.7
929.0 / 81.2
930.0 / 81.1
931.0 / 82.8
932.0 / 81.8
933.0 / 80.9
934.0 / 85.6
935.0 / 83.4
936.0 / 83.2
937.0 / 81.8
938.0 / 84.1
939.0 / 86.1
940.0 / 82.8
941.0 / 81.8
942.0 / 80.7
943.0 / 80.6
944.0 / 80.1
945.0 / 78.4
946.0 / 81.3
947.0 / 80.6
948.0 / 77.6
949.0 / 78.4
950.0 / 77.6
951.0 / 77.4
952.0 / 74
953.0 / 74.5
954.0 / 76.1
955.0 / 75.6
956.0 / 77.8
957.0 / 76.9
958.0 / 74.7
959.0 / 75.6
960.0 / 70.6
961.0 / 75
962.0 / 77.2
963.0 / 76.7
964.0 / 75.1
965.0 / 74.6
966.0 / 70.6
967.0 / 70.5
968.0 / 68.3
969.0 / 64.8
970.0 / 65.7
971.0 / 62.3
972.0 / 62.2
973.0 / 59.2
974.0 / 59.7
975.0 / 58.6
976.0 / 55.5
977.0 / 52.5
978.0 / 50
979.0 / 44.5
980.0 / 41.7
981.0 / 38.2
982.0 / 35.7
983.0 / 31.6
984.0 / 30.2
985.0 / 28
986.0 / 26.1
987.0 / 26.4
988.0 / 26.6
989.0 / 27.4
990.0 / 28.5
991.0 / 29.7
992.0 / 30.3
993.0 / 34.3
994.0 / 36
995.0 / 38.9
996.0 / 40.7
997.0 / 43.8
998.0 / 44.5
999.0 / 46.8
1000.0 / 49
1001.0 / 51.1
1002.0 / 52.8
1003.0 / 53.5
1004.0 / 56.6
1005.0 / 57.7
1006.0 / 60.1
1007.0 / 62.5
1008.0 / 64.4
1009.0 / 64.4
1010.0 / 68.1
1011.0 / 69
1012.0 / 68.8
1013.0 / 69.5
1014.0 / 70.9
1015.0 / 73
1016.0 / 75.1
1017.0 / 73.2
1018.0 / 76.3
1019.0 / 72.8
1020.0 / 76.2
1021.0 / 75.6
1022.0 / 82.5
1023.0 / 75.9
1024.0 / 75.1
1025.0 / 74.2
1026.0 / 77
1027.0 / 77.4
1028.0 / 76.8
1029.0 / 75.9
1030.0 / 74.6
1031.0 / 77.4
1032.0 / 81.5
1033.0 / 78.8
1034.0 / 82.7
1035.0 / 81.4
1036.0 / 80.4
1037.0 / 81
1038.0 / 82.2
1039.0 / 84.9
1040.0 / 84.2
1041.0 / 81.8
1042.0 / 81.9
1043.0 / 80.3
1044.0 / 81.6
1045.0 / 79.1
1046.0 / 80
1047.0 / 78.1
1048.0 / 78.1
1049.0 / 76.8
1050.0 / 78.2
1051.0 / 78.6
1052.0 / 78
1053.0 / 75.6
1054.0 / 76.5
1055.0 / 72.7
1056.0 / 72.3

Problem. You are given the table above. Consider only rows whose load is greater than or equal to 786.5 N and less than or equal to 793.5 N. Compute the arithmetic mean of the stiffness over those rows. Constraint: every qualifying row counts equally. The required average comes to 61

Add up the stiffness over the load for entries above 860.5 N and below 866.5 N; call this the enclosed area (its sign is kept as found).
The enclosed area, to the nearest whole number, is 330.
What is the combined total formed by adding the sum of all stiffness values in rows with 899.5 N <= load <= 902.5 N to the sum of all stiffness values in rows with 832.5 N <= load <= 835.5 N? 458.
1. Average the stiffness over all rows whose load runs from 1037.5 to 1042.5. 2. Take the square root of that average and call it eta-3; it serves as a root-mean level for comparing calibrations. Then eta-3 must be 9.1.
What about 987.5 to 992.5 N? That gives 5.3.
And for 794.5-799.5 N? 7.9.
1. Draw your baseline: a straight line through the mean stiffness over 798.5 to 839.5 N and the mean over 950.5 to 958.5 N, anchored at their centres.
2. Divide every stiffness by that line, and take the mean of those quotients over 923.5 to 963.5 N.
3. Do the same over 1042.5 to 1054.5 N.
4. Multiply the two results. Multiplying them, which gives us 1.03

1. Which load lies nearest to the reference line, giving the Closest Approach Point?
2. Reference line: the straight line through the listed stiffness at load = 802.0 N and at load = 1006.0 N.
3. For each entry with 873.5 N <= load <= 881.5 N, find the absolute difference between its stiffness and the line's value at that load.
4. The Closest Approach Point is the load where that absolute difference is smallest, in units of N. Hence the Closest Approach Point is 876.0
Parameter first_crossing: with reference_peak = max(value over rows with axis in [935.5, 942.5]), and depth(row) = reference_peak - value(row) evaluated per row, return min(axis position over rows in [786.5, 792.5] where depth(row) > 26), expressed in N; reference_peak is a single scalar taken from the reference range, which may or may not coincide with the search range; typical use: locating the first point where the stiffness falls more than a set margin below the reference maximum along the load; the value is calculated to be 787.0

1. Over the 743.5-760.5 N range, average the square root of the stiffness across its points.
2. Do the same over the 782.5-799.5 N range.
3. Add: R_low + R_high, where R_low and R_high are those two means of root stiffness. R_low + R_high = 15.4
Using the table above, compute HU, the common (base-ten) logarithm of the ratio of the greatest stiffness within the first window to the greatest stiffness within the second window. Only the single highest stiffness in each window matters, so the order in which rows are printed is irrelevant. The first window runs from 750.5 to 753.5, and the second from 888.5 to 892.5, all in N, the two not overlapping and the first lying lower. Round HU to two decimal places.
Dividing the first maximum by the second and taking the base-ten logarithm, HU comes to -0.13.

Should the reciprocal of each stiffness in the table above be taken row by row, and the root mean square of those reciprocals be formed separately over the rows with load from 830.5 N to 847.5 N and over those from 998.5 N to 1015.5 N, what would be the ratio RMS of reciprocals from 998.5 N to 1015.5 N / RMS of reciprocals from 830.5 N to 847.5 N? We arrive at 1.20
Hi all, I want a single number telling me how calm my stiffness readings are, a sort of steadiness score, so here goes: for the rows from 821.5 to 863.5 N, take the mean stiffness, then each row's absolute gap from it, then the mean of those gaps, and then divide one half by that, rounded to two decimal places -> 0.12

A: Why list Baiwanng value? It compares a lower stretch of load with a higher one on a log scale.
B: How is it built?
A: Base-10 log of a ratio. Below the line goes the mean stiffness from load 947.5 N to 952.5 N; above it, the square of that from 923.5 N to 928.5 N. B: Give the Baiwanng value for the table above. 2.0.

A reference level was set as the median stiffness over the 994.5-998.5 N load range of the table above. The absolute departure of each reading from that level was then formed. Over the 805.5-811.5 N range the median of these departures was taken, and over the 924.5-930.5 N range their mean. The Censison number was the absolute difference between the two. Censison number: 15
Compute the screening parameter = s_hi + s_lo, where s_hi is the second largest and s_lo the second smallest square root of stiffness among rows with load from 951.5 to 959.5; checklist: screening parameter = 17.4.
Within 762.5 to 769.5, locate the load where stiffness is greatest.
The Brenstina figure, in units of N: 769.0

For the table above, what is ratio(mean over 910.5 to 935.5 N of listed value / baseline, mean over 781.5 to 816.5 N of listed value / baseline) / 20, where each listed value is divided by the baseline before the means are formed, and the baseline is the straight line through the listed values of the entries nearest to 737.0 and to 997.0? 0.076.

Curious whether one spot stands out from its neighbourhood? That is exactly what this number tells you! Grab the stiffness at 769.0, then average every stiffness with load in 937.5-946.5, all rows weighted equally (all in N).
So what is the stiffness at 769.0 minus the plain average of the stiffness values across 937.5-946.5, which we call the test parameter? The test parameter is -22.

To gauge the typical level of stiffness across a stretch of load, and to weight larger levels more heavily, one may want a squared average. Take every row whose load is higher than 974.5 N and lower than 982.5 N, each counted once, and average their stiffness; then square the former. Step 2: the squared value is 2217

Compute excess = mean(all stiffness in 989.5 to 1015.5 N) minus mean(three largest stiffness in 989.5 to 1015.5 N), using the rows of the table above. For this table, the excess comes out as -19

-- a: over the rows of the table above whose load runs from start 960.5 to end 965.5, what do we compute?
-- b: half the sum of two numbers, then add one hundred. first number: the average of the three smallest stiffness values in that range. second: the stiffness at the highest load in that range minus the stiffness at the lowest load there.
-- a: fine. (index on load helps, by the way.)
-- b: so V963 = 137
